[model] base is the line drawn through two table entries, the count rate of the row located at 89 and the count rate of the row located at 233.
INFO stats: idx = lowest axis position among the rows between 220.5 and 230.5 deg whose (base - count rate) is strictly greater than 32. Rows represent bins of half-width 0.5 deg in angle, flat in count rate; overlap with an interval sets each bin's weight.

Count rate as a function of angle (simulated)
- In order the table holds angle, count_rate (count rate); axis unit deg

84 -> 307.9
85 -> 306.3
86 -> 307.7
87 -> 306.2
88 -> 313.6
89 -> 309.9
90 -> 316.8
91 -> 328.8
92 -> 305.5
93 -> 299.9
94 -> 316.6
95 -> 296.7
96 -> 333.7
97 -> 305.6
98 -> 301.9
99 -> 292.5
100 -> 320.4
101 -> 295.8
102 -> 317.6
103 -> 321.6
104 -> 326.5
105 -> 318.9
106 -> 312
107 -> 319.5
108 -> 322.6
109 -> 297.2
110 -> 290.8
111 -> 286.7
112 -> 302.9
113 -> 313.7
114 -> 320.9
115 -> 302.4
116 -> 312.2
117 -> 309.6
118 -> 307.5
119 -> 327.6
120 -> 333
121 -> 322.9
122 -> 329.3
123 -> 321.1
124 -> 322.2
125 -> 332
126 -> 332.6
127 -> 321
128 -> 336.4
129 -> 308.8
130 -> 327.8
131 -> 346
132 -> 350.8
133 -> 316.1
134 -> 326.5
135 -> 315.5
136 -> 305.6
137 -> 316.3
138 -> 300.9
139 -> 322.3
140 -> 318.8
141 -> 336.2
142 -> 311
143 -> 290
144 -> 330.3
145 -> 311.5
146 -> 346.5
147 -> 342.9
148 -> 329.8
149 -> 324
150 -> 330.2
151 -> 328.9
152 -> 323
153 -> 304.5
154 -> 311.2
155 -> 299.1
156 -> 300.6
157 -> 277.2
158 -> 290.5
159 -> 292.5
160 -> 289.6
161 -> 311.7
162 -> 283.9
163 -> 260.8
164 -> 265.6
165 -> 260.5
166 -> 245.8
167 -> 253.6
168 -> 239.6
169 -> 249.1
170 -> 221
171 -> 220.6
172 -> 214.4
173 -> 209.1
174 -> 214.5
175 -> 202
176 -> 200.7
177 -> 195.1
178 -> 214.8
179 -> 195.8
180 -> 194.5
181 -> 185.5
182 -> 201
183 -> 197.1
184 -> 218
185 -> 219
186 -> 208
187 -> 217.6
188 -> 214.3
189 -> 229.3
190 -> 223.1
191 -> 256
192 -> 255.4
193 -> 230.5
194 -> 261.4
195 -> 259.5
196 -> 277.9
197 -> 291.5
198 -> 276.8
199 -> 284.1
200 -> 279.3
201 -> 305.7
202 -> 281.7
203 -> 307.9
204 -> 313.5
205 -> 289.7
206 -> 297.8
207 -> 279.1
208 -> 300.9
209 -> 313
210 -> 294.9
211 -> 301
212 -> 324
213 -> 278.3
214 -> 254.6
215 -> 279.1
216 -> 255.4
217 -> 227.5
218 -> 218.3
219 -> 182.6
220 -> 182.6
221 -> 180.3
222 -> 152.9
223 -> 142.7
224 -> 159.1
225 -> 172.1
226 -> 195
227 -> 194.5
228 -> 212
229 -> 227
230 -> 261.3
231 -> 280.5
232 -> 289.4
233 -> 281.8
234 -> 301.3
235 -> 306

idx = 221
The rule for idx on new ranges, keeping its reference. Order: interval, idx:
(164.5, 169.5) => 165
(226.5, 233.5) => 227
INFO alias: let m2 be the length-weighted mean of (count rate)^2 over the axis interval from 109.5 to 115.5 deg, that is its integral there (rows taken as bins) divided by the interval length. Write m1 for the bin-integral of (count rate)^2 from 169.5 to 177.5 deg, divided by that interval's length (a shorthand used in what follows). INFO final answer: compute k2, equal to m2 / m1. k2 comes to 2.09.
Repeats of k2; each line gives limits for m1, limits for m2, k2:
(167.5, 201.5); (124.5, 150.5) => 1.93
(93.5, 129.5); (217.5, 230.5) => 0.38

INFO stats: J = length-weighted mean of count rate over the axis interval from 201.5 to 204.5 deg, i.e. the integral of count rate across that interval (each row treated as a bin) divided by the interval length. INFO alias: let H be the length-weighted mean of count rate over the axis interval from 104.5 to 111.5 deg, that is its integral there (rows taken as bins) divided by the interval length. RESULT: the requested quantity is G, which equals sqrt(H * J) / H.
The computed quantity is 0.99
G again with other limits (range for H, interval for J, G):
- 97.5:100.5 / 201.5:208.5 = 0.98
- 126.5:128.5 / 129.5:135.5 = 1.00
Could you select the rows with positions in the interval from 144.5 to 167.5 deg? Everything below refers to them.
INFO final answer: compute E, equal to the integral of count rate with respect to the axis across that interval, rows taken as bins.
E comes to 6884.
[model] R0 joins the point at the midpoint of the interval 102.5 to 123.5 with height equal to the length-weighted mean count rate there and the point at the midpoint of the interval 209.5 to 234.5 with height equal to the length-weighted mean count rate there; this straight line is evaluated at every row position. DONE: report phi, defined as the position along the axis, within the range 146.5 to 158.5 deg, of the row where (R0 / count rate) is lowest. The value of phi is 147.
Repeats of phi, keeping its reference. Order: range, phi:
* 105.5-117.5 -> 114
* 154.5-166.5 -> 161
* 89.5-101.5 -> 96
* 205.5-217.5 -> 212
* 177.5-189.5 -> 189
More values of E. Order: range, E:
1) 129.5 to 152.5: 7451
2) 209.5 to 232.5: 5265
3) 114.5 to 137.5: 7423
